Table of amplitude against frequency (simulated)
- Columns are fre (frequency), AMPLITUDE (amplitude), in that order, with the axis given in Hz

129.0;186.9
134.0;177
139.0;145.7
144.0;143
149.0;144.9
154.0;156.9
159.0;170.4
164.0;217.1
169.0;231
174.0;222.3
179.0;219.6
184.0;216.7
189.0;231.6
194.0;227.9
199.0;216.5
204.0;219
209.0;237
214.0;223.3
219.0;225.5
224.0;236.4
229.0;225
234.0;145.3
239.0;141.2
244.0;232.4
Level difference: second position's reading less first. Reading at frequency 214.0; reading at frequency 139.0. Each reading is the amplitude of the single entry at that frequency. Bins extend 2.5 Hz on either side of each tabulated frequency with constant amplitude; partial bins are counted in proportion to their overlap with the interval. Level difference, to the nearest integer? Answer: -78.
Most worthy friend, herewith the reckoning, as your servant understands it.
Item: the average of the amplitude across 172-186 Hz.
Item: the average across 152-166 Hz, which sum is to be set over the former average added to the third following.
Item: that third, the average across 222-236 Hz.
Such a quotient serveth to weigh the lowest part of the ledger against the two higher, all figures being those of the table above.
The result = 0.43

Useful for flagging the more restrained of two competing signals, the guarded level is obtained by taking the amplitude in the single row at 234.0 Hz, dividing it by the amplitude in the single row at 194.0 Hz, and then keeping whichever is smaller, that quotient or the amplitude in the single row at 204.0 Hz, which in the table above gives 0.64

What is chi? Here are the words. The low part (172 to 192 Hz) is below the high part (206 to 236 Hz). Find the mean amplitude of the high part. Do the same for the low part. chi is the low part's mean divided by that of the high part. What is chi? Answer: 1.03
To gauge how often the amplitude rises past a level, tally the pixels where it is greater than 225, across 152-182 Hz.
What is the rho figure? 1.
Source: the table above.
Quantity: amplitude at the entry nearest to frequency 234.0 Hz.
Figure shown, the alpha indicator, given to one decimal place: 145.3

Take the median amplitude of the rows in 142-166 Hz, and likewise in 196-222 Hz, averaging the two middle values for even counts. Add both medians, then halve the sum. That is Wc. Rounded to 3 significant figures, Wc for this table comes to 190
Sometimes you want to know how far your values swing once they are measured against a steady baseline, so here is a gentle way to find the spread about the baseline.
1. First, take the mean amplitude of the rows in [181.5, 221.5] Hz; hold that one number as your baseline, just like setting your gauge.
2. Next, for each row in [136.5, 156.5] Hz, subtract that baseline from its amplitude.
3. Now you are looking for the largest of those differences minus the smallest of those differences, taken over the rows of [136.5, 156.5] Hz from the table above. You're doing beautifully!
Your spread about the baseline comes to 14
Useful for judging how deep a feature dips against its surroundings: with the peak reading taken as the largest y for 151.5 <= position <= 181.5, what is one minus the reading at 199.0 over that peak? 0.063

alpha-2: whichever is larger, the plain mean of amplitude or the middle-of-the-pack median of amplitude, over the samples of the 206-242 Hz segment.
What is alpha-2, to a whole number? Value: 225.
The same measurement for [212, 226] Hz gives 228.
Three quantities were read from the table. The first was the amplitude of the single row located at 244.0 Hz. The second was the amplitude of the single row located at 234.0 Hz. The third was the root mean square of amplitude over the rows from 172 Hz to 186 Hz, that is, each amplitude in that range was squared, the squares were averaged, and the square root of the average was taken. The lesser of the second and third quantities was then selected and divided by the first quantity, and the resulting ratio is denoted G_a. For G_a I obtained 0.6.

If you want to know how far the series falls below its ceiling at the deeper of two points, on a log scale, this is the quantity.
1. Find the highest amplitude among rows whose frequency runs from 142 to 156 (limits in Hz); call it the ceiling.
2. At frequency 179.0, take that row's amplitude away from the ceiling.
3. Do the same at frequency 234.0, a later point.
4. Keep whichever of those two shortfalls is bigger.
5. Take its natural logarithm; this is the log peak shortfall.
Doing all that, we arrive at 2.45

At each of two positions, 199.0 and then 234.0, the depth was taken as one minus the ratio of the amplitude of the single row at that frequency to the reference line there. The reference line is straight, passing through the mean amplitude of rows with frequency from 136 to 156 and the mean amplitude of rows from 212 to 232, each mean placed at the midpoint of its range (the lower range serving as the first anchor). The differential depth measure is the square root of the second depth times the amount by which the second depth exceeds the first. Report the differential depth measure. 0.4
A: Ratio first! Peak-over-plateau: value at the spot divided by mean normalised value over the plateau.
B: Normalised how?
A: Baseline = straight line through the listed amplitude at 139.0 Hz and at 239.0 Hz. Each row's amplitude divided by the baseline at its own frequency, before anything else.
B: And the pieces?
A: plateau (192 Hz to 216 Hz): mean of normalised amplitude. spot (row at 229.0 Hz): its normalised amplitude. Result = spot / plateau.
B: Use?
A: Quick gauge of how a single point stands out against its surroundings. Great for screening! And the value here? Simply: 1.01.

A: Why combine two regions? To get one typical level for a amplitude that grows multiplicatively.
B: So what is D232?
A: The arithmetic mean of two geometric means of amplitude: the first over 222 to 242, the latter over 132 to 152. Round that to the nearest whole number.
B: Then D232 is 167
